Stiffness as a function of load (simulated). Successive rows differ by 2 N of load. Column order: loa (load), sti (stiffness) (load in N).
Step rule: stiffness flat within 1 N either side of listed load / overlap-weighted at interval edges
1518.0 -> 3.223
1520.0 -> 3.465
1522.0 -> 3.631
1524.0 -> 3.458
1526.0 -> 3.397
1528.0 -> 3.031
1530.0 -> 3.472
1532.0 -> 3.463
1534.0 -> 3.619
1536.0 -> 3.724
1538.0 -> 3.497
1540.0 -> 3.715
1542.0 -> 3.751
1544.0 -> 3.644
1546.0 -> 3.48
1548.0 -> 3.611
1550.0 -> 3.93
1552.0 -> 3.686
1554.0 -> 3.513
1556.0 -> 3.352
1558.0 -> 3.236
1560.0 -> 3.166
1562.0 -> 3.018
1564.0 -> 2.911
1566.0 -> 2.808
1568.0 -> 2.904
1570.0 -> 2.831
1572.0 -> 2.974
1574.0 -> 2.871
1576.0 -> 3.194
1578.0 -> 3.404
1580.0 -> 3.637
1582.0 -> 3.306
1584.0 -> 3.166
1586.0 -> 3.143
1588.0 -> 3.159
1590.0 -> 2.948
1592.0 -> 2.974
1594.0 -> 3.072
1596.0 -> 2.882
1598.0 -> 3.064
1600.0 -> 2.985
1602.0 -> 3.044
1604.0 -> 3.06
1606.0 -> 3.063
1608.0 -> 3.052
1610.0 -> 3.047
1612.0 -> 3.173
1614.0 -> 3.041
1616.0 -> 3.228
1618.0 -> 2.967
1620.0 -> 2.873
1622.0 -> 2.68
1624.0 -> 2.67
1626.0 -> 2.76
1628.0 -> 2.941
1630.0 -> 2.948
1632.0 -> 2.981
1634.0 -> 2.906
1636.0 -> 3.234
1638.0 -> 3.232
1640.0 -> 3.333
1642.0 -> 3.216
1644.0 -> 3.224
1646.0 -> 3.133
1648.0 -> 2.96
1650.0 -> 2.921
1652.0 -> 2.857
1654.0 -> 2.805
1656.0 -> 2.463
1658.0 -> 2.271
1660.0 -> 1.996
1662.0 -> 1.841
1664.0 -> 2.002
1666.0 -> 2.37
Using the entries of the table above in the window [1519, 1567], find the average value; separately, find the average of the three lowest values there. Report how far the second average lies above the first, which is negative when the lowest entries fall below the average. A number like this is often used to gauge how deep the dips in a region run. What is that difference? -0.53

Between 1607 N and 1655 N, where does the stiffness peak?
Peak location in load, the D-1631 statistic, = 1640.0 N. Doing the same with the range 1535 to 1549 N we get 1542.0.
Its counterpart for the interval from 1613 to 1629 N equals 1616.0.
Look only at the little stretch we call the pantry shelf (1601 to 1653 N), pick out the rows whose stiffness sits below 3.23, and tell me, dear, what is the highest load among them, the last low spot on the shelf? 1652.0 N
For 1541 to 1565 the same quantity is 1564.0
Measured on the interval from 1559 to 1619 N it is 1618.0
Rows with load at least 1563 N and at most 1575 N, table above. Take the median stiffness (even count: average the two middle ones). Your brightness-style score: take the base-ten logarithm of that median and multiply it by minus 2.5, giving -1.15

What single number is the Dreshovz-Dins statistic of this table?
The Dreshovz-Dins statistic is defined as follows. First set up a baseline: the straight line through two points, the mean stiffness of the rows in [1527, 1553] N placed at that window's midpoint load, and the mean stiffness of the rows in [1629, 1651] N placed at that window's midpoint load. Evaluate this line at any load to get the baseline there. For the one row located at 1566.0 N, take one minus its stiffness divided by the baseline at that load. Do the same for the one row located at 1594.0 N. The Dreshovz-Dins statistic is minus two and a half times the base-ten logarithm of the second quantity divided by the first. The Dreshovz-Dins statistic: 1.0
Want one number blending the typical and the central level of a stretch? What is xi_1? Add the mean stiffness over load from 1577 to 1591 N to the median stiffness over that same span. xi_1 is 6.4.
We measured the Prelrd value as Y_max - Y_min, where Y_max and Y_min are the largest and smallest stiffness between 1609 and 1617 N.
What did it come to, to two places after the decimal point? 0.19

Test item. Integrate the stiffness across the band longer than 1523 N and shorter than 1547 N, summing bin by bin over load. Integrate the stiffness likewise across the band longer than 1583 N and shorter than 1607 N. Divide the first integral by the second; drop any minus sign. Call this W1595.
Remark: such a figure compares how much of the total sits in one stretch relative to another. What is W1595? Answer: 1.16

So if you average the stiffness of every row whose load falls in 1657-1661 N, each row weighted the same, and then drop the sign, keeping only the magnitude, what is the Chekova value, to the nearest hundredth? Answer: 2.13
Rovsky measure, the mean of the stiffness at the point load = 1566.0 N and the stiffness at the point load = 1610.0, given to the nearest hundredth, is 2.93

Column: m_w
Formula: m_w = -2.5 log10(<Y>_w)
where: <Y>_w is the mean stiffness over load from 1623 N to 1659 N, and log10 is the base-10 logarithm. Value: -1.17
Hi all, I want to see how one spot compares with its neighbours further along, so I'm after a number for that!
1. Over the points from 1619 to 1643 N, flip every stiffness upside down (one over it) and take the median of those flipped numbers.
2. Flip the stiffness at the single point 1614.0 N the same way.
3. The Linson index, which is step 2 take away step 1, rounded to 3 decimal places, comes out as -0.011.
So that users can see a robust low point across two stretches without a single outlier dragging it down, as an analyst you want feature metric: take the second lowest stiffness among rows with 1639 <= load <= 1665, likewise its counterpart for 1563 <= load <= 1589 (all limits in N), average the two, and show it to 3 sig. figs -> 2.41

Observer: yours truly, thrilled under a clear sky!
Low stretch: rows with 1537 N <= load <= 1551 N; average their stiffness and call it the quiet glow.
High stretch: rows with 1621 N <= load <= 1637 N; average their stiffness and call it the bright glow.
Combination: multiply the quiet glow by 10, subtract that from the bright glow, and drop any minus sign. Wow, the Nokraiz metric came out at 33.7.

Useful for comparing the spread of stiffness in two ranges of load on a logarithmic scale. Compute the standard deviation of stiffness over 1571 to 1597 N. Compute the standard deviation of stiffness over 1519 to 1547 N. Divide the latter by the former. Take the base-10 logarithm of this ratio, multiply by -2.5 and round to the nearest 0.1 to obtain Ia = 0.2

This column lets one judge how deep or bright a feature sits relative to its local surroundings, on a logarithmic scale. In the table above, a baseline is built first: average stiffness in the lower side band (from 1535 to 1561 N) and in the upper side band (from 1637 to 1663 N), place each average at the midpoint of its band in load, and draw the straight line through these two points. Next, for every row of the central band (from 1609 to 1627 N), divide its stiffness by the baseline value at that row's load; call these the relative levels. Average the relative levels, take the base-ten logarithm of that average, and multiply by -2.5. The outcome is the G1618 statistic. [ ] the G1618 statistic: 0.03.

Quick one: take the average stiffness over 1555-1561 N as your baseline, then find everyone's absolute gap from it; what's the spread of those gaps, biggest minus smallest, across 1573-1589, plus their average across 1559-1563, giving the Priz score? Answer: 0.49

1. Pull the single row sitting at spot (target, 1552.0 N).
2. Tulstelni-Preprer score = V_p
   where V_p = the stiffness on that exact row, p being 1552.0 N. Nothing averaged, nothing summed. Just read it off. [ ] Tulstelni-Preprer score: 3.686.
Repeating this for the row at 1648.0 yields 2.96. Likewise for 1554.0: 3.513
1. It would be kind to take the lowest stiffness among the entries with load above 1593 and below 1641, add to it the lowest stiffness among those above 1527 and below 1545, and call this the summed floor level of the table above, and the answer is 5.70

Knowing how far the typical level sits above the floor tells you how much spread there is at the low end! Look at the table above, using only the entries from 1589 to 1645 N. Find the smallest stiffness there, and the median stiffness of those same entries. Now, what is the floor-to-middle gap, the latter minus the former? 0.37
